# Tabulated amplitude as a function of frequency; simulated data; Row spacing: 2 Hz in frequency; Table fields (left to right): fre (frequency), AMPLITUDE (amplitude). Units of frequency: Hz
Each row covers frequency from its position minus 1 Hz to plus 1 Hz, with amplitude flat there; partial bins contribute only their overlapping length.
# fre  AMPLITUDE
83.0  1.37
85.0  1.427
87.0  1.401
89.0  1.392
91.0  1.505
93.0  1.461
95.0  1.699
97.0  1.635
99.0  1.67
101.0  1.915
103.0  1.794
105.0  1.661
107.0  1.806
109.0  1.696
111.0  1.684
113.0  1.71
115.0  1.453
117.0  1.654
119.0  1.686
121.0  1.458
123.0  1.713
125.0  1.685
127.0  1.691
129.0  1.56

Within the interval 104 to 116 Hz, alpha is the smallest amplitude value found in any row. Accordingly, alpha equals 1.453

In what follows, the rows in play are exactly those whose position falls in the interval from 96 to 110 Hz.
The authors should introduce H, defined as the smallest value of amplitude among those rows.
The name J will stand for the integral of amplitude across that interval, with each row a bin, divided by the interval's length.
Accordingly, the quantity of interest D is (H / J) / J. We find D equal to 0.540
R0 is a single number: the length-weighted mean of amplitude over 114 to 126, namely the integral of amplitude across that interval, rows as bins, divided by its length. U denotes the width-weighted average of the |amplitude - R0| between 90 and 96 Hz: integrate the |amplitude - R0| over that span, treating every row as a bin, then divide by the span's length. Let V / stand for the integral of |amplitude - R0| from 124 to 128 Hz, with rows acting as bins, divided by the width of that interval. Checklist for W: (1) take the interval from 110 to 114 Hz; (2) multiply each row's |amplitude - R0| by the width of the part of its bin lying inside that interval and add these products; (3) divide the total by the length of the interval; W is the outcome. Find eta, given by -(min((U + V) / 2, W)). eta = -0.089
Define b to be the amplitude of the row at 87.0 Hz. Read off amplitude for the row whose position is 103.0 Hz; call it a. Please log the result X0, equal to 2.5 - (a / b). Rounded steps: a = 1.794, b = 1.401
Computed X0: 1.22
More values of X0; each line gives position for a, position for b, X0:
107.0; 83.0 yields 1.18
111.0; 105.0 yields 1.49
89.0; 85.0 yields 1.52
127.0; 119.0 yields 1.50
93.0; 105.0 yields 1.62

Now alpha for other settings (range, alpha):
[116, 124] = 1.458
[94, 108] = 1.635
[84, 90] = 1.392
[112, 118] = 1.453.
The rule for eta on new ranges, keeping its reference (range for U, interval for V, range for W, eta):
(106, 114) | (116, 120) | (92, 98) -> -0.088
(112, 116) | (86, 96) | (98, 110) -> -0.141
